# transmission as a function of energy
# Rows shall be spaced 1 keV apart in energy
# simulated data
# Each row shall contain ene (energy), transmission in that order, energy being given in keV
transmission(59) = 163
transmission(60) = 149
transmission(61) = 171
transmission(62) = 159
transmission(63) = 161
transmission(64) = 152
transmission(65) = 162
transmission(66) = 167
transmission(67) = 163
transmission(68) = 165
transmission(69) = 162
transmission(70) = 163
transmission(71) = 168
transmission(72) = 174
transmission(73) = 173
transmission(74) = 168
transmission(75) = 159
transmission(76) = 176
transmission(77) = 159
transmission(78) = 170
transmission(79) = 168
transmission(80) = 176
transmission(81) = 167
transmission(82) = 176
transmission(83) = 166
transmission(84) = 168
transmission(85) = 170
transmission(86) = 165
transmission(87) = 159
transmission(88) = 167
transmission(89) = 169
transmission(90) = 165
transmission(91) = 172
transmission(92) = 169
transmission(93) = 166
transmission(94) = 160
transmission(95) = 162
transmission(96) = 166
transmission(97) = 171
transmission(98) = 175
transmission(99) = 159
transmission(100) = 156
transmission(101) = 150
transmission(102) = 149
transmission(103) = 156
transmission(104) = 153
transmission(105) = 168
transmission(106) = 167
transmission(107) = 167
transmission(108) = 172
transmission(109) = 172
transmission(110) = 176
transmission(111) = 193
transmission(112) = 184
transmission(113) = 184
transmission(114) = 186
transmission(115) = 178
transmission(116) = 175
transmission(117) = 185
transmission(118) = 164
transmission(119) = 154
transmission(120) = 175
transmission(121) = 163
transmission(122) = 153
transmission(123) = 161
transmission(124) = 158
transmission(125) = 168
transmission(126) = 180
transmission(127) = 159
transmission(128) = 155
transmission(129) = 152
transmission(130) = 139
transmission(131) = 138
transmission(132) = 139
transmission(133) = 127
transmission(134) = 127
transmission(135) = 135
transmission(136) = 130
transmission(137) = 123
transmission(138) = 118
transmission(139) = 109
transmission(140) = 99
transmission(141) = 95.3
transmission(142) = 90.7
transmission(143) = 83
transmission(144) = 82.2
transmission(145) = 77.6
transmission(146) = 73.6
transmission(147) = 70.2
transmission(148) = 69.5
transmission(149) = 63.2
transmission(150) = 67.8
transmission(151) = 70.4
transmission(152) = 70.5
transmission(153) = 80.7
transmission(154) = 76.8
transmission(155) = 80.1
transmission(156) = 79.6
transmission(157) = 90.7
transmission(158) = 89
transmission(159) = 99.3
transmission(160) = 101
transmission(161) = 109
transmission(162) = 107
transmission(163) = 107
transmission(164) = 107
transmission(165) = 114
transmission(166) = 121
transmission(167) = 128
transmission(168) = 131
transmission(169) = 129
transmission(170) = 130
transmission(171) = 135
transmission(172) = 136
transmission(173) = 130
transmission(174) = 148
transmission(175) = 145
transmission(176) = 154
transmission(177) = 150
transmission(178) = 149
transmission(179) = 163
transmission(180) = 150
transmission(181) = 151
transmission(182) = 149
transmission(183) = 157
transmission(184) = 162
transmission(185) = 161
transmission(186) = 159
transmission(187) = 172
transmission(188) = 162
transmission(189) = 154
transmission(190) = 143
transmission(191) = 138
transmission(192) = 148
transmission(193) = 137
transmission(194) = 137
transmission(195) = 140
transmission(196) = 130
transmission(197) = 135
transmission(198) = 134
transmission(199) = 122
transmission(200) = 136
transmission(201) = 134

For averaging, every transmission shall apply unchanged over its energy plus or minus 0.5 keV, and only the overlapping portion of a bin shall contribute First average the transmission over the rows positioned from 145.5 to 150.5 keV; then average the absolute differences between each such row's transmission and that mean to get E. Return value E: 2.7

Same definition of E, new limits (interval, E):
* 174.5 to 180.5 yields 4.4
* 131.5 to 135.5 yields 5.0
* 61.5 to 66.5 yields 3.8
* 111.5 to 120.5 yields 8.1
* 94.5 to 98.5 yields 4.5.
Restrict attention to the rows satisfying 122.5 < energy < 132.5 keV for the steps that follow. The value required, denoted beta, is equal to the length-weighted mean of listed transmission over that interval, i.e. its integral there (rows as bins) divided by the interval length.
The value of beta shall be 155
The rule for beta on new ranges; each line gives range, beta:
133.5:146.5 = 103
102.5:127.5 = 170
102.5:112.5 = 171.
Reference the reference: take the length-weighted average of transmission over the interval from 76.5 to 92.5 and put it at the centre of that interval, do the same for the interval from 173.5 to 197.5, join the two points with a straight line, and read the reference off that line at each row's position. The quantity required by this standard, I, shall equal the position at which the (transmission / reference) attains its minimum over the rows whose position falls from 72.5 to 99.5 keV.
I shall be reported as 75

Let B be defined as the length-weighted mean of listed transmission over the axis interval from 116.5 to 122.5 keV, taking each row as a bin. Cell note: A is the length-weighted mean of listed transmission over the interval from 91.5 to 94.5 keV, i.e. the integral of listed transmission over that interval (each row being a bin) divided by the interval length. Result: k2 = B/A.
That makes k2 1.00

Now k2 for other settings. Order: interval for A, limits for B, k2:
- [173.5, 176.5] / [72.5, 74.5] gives 1.14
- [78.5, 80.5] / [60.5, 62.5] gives 0.96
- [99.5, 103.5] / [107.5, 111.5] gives 1.17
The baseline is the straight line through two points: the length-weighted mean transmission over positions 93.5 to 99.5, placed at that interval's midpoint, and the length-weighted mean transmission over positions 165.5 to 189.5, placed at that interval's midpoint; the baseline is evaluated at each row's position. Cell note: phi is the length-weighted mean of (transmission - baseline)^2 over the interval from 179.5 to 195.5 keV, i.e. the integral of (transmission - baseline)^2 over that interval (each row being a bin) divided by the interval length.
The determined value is 136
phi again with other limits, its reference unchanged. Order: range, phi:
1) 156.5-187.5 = 851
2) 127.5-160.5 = 3628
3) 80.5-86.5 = 12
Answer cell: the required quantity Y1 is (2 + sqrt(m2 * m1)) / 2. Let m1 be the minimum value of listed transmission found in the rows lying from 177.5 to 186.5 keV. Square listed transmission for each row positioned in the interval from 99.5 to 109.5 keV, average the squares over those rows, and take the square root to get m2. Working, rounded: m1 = 149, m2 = 161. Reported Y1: 78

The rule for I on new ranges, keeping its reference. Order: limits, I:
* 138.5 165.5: 149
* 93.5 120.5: 102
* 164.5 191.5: 165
